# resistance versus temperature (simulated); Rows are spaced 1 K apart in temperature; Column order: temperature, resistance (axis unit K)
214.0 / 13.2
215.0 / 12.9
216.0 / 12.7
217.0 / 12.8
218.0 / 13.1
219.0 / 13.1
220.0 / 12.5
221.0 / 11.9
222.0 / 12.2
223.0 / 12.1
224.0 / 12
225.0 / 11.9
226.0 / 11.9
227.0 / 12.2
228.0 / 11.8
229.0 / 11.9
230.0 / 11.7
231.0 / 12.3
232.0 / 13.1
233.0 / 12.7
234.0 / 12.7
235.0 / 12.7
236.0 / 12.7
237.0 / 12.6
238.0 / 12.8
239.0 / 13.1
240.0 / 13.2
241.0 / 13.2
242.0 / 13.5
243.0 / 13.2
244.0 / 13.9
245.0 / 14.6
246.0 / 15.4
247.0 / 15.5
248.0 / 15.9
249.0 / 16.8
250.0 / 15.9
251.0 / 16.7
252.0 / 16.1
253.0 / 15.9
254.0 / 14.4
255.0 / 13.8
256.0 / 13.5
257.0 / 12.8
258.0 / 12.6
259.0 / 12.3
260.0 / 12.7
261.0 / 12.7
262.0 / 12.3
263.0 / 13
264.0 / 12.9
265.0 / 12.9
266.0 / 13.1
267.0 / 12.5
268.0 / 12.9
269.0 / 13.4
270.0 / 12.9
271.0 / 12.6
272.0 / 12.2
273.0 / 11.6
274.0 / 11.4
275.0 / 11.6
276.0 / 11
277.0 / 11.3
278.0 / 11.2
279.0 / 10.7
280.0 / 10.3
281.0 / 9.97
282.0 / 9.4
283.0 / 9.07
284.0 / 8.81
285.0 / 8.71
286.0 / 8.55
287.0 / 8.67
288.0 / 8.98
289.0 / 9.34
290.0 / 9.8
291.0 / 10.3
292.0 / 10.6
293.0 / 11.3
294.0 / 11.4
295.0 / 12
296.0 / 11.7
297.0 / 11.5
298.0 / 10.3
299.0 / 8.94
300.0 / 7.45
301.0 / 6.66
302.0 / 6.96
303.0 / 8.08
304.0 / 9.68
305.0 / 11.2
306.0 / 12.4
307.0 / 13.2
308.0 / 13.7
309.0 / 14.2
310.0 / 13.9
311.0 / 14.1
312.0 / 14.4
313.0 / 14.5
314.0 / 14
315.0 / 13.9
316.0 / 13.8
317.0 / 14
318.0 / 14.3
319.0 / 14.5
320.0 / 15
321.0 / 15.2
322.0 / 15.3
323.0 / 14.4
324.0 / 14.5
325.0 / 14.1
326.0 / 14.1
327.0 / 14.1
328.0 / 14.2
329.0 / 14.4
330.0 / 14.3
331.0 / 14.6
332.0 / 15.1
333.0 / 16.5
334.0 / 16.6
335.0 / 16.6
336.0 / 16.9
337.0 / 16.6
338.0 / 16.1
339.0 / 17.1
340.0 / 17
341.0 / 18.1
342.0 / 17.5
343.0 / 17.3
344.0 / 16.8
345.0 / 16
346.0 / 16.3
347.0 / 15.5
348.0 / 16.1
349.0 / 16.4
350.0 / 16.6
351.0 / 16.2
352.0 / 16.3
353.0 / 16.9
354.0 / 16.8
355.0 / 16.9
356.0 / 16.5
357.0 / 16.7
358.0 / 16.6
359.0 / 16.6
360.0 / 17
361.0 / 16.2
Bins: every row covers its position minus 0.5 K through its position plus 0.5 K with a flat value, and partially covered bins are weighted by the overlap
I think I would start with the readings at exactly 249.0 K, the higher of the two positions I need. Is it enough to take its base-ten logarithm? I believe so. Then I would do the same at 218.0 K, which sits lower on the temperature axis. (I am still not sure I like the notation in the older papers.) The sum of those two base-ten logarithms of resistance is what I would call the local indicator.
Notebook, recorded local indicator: 2.34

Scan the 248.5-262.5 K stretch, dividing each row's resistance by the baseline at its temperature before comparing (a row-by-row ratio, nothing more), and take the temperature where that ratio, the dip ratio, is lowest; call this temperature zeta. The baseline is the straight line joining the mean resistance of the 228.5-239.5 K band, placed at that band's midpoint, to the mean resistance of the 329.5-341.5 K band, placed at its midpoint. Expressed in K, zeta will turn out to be 262.0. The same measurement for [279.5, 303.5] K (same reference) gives 301.0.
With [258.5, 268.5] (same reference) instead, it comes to 262.0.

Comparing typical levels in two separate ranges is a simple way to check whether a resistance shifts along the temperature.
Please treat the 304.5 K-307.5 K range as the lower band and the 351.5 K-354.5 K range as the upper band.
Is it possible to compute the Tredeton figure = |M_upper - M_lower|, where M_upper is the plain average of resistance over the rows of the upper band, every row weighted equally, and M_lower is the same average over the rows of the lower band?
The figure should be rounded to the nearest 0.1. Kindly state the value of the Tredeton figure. 4.4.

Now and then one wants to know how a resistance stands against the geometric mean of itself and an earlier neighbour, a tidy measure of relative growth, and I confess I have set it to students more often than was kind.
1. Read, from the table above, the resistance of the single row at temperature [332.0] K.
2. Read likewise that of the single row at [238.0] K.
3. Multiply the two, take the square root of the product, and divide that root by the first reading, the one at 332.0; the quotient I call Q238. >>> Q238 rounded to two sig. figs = 0.92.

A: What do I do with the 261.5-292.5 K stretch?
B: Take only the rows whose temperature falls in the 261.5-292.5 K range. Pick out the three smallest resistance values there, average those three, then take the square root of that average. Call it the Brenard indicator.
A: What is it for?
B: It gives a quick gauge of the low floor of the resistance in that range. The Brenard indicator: 2.9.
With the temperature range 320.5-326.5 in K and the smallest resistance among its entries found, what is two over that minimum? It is 0.142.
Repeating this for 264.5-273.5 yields 0.172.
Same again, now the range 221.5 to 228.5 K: 0.169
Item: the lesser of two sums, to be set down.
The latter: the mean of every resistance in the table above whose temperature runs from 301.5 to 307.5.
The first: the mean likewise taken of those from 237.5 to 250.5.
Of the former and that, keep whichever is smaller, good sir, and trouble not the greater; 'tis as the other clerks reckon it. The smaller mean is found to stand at 10.3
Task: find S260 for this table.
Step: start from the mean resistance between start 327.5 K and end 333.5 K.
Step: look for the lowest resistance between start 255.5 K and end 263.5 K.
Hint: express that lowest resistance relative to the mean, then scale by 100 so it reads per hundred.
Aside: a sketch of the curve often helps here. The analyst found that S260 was 83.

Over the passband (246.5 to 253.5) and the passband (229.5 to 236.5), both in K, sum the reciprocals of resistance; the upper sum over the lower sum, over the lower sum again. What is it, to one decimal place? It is 1.4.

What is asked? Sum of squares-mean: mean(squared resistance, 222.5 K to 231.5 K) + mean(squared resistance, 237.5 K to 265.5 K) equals 341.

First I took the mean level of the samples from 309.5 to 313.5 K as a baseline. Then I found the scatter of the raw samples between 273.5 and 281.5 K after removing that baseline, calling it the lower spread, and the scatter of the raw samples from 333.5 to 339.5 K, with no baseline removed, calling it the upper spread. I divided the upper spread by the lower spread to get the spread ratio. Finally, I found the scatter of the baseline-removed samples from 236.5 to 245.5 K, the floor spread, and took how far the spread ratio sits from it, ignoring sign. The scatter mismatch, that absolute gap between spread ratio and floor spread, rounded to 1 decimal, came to 0.0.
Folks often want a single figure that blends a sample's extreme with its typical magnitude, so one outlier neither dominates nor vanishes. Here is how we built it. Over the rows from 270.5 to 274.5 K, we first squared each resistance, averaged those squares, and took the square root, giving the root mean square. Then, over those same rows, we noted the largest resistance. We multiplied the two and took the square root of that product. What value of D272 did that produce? 12.3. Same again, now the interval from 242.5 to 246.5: 14.8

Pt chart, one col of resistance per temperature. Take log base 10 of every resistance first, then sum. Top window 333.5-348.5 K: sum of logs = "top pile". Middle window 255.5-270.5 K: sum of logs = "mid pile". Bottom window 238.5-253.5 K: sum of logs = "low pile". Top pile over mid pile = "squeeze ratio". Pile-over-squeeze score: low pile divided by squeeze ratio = 15.9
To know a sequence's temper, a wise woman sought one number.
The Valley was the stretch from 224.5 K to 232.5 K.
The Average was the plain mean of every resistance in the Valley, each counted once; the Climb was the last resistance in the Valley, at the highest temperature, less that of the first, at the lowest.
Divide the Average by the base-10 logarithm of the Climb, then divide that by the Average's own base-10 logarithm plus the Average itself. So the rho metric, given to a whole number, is 12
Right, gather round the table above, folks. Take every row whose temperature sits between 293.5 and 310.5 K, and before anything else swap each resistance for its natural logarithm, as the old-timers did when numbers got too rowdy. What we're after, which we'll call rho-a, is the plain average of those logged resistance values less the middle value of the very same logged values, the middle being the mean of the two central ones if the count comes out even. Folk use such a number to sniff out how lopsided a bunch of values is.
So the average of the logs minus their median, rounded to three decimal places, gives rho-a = -0.083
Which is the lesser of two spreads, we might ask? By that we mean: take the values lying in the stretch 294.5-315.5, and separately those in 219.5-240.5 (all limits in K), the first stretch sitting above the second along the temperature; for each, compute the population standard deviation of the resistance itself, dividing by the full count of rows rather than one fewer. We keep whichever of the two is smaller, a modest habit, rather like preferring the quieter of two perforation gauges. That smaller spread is 0.46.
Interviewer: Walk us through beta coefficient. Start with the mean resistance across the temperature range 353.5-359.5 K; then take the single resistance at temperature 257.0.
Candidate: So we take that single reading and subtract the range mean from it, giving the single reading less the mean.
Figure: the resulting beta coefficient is -4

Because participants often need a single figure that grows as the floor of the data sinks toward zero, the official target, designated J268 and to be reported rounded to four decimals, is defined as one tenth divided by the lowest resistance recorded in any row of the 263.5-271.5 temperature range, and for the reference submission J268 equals 0.0080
